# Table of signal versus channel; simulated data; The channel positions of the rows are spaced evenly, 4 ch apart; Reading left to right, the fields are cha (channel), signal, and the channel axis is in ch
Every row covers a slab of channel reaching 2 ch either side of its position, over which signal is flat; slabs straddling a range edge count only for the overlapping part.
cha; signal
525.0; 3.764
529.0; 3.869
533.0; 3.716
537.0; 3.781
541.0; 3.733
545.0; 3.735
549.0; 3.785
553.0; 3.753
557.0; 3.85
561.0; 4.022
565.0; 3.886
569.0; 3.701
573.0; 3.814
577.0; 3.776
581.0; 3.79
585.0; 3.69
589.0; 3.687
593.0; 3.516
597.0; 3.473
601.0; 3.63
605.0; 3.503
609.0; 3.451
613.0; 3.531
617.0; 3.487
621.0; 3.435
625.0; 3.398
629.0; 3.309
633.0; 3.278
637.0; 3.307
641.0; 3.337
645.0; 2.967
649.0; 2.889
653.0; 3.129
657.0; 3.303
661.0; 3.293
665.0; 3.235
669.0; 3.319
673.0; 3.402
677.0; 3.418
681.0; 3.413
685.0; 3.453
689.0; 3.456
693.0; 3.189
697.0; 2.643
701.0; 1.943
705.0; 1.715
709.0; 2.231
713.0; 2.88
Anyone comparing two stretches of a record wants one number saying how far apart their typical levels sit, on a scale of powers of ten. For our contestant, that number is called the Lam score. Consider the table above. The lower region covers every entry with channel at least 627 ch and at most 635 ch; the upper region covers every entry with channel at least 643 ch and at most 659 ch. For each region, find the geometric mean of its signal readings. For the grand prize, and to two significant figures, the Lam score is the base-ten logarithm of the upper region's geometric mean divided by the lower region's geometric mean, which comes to -0.031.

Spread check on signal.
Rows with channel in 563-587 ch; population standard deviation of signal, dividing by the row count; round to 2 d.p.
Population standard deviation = 0.07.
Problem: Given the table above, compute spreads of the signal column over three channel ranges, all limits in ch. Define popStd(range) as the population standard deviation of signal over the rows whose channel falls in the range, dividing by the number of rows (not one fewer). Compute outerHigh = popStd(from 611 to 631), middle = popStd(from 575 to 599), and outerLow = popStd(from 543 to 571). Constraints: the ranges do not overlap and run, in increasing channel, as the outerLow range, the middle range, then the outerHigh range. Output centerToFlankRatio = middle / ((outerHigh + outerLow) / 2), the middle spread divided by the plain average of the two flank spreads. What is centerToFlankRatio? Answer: 1.4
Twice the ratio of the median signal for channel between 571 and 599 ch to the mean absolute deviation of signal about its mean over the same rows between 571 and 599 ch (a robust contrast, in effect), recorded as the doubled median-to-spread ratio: 70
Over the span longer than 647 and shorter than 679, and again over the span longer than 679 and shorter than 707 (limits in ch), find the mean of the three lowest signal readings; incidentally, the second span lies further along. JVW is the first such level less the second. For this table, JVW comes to 1.0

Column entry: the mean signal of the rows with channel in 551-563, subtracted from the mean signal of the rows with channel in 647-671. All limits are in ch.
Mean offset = -0.7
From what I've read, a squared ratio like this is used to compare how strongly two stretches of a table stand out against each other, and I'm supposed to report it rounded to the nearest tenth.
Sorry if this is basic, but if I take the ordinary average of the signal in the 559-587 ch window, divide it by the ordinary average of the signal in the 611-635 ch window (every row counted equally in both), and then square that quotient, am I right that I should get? 1.3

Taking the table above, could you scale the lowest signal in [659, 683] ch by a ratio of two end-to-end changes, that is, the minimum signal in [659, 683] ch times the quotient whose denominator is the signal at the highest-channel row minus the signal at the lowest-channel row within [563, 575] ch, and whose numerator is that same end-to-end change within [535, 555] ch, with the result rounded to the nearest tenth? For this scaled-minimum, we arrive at 1.3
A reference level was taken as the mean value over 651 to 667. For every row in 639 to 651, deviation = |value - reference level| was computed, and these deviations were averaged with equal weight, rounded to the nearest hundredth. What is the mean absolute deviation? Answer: 0.24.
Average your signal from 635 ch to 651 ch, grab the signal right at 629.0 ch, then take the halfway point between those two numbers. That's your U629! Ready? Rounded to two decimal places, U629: 3.22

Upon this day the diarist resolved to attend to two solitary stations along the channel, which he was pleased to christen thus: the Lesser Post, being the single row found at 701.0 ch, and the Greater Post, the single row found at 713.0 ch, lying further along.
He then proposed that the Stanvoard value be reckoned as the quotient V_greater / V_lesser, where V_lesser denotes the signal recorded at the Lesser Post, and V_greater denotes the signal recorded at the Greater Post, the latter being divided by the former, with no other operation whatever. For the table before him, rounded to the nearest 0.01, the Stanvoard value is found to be 1.48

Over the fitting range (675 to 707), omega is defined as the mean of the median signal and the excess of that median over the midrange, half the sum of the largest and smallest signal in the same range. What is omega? 2.01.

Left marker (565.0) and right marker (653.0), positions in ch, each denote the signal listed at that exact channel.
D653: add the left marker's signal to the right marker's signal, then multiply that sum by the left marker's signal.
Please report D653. 27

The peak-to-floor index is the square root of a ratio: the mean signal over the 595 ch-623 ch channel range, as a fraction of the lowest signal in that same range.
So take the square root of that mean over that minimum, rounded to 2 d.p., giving 1.01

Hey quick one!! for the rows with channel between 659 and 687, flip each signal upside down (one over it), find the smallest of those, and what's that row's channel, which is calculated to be 685.0 ch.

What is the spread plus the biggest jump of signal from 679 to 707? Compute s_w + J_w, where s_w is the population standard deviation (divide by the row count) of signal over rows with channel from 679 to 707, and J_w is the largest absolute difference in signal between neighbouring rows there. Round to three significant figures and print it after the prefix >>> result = 1.39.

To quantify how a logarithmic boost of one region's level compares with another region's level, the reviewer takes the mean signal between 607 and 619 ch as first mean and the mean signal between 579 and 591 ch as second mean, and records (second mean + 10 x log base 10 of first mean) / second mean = 2.46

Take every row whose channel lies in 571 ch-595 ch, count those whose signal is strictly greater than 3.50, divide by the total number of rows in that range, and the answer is 1.0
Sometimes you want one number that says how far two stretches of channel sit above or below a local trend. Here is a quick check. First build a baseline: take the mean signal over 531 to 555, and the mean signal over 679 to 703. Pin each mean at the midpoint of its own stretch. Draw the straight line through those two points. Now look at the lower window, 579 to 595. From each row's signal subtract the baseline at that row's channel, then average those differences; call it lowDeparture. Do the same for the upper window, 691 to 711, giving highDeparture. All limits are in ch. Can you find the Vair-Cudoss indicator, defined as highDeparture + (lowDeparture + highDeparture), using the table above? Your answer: -1.1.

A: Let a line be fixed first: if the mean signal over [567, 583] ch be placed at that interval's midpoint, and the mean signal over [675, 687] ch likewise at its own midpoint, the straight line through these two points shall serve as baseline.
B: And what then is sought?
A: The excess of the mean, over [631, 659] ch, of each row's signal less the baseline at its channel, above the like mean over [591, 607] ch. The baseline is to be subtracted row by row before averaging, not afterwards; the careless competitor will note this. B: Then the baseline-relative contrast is -0.21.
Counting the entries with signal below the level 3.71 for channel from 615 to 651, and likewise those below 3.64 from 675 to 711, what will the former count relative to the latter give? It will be 1.0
